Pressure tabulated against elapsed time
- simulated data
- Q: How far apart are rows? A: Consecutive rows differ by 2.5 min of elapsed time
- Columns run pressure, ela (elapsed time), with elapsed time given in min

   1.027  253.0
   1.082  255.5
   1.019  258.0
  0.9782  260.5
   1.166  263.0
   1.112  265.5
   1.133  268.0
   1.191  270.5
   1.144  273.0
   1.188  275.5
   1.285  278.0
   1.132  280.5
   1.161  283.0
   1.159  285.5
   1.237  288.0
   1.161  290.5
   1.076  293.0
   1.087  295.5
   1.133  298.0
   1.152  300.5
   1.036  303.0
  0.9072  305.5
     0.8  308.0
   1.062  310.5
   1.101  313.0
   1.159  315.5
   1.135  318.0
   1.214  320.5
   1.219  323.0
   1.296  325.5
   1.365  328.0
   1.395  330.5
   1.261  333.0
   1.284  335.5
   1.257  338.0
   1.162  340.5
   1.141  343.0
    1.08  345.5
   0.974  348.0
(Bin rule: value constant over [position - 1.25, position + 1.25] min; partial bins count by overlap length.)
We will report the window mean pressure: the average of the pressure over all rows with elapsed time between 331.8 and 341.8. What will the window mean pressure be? 1.24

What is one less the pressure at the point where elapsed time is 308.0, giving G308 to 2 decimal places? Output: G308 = 0.20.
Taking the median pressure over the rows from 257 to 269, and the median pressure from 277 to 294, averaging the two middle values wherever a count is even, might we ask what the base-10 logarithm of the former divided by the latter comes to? -0.02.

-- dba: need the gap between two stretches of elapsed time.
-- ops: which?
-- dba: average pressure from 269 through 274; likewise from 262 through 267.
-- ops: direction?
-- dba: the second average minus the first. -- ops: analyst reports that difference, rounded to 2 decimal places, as -0.03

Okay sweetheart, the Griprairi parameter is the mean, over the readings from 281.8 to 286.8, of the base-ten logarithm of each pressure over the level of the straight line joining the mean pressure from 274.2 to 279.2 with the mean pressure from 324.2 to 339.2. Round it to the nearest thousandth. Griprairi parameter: -0.031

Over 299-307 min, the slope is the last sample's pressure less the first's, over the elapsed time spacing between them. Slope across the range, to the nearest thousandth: -0.049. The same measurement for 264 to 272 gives 0.016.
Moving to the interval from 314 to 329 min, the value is 0.016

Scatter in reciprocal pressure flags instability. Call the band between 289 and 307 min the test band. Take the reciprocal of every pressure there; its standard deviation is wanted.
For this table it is 0.08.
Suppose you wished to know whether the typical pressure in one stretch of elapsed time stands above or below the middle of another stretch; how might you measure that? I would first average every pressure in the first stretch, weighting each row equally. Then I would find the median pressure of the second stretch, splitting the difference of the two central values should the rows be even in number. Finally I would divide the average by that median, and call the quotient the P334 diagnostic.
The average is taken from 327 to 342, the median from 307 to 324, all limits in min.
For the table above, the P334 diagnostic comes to 1.13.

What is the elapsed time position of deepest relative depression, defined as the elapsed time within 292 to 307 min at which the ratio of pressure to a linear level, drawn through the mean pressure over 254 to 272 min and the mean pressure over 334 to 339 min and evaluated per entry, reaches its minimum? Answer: 305.5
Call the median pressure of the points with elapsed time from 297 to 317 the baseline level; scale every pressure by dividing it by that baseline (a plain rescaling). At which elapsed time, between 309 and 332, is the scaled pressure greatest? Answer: 330.5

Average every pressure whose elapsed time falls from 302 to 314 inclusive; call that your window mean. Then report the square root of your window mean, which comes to 0.99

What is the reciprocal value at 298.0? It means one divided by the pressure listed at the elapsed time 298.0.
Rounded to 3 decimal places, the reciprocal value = 0.883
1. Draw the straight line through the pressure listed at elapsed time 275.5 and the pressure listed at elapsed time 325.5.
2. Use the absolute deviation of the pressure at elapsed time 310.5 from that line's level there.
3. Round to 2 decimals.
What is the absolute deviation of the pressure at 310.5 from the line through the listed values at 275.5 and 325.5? 0.20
